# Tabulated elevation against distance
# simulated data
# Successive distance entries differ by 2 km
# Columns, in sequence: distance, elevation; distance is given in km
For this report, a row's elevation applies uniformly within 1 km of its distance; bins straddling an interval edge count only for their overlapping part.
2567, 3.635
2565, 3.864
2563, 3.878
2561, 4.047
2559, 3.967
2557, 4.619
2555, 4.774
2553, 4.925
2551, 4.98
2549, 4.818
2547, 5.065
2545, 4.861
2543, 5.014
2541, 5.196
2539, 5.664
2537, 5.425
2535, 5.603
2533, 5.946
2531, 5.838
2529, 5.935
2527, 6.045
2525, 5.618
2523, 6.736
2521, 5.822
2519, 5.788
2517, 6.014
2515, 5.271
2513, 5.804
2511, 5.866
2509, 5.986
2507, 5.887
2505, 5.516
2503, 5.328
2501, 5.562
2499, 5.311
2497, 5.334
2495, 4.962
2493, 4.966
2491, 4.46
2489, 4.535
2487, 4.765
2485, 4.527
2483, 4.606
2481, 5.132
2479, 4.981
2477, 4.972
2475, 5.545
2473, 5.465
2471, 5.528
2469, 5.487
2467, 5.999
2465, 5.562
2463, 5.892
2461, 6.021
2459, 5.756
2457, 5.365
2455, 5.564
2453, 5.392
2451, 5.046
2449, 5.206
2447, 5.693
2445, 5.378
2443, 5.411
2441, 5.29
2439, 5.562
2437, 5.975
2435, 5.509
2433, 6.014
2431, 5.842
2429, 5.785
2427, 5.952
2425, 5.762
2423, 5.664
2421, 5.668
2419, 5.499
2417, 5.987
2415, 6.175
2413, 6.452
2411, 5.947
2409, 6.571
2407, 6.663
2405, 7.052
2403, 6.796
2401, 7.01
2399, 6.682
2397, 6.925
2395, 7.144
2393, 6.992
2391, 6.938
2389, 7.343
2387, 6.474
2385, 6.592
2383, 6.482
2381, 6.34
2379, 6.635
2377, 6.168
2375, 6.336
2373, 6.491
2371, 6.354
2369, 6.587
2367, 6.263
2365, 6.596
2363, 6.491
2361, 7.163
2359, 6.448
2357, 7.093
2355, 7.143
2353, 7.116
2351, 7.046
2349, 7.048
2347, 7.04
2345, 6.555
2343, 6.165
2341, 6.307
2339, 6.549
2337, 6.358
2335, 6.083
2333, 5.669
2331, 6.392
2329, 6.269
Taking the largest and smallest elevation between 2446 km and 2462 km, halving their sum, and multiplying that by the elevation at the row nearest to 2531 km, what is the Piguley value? 32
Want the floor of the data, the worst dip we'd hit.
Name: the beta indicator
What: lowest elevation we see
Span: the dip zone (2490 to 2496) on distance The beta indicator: 4.46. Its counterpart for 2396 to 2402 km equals 6.682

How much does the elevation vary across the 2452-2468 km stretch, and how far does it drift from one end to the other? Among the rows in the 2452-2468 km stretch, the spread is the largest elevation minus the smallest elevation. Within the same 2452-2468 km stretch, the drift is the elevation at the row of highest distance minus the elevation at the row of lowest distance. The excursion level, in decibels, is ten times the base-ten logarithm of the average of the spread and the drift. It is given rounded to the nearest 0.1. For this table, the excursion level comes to -2.0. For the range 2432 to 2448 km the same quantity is -7.0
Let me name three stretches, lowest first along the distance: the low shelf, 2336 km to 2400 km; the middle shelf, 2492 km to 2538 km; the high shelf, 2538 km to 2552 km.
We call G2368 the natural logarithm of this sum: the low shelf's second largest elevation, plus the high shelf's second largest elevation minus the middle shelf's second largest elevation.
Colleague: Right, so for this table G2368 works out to 1.84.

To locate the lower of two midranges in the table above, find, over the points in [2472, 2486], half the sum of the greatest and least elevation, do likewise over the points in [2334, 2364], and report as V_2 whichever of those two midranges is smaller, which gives 5.04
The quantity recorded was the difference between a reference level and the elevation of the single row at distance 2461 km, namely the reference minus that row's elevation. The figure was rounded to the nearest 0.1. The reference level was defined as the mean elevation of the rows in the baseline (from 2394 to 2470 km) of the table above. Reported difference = -0.1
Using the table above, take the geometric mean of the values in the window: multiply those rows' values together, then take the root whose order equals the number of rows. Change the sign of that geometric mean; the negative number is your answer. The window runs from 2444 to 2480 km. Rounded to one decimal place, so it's -5.5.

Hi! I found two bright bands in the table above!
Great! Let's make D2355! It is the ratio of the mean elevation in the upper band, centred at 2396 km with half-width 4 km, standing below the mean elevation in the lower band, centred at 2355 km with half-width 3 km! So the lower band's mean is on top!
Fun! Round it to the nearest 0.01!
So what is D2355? 1.03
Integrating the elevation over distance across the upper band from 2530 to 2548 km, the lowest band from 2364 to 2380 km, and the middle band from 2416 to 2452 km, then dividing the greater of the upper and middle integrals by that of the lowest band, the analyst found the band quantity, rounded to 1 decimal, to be 2.0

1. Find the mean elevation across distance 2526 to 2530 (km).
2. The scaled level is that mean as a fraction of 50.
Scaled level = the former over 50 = 0.120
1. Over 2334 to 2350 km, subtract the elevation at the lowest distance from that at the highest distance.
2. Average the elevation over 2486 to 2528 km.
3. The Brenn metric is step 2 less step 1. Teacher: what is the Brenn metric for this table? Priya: 4.5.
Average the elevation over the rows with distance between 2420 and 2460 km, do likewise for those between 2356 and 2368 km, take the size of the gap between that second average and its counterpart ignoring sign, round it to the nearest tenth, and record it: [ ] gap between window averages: 1.1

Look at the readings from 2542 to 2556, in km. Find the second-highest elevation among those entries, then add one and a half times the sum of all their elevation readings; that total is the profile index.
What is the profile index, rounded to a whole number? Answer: 57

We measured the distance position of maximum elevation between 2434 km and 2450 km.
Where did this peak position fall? 2437 km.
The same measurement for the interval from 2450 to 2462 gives 2461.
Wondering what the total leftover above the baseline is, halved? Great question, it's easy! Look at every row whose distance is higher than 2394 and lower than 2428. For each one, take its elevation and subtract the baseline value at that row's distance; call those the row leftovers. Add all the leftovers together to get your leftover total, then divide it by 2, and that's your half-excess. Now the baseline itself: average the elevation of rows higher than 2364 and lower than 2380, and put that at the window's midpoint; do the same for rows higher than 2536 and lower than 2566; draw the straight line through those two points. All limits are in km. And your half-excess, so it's 2.5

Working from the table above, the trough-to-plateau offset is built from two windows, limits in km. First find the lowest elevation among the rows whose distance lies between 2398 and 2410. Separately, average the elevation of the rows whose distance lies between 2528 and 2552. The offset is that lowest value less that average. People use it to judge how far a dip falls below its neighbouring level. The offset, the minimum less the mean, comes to 1.2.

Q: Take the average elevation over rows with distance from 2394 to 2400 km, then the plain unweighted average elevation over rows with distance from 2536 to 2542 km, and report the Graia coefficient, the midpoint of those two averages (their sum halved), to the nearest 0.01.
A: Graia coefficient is 6.17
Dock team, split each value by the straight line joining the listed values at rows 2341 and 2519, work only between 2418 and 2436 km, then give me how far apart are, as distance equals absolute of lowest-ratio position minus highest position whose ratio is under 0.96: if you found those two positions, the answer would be 16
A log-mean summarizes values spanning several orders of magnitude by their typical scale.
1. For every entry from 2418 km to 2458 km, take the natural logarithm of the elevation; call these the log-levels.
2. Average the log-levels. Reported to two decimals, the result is 1.72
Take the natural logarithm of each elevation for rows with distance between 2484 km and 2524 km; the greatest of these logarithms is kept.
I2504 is 1.91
